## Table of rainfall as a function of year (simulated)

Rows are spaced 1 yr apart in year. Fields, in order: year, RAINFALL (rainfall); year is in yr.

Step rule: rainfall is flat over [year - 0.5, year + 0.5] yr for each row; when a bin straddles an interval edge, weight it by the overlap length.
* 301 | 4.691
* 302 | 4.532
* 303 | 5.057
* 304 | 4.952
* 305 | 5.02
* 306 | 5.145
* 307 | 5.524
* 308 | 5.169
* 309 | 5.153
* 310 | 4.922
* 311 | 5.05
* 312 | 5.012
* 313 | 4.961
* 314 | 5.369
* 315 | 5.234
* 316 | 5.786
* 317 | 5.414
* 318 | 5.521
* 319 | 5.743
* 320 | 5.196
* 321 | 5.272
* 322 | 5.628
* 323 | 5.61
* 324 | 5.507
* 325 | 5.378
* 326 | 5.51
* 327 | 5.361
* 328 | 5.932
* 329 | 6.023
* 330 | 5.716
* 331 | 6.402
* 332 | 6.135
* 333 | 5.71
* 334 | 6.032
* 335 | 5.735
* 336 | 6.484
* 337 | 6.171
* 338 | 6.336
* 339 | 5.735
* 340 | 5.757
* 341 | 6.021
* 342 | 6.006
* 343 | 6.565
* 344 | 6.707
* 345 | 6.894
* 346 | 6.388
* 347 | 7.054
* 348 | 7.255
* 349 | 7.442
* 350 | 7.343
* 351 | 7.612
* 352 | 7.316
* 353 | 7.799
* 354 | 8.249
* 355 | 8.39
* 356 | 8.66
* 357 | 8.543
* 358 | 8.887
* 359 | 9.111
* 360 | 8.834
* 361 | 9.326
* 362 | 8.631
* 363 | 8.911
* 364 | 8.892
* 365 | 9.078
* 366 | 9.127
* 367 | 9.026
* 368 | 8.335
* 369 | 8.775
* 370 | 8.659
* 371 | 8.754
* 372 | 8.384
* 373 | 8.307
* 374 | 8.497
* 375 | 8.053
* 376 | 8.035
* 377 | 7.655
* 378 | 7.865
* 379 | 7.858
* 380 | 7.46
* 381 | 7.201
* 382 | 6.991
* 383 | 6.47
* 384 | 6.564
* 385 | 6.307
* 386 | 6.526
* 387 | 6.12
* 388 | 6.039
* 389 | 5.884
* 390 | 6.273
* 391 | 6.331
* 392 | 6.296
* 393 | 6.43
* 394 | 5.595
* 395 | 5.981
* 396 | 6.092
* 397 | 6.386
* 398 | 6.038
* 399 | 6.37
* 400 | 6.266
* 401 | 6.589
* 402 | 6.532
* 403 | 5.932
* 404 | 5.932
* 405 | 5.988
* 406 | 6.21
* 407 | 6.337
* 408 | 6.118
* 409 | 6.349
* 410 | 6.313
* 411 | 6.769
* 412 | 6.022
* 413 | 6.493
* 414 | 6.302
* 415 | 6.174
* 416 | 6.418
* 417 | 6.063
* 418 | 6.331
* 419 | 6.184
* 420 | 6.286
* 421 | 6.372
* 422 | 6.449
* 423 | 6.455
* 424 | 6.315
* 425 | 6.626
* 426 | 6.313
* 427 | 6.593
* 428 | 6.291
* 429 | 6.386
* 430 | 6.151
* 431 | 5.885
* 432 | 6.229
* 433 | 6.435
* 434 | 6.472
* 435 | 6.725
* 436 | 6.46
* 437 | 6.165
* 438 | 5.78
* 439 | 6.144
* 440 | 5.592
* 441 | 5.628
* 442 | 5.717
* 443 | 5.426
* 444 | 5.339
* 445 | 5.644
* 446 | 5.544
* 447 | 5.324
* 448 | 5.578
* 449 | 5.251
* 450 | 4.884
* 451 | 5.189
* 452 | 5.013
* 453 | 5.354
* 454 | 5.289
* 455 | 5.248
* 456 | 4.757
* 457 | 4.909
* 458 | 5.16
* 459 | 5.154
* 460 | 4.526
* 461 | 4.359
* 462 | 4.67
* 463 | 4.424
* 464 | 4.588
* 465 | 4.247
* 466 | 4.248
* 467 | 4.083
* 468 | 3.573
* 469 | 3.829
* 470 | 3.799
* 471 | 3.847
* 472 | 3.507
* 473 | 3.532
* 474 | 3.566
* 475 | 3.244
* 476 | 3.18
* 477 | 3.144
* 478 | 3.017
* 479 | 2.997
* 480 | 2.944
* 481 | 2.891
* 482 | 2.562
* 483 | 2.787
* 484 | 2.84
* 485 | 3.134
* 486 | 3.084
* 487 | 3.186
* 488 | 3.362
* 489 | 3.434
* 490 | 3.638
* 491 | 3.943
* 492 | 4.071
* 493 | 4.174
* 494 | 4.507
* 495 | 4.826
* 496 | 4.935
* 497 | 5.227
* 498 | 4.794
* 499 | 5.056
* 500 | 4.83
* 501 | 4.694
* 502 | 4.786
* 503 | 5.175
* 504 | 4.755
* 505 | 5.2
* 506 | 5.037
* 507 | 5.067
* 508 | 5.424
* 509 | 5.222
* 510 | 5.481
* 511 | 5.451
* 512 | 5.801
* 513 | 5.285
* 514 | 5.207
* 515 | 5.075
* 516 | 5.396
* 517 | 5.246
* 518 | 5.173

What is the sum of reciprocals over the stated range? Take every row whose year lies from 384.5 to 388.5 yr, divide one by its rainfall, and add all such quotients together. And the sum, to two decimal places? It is 0.64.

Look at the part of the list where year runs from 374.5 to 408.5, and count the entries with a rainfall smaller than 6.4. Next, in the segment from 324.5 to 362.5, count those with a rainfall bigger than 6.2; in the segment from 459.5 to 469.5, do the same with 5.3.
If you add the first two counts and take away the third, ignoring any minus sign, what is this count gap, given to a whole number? 43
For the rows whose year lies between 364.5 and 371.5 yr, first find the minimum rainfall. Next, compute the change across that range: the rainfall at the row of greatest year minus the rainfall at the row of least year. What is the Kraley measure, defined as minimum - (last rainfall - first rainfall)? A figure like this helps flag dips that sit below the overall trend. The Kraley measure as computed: 8.7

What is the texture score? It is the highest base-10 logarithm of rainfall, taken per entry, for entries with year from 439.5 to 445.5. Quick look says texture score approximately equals 0.76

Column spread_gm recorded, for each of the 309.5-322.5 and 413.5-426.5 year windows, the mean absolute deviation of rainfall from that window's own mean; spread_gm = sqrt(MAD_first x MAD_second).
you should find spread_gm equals 0.16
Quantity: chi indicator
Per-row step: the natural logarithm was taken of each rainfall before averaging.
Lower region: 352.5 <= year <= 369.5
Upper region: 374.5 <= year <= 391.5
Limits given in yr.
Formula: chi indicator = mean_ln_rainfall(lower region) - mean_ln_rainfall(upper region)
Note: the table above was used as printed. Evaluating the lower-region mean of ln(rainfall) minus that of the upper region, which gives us 0.2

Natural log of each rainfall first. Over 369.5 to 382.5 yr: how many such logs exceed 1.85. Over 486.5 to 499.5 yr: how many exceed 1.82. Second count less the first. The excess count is -13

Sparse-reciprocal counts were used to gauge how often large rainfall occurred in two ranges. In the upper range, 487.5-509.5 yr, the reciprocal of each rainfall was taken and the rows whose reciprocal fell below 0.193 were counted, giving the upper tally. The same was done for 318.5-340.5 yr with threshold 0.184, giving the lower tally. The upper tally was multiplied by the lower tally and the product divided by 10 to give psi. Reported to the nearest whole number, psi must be 7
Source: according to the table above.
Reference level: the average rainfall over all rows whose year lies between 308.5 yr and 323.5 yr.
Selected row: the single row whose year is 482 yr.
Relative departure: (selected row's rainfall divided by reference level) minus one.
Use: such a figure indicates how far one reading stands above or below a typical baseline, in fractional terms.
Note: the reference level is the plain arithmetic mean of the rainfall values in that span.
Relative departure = -0.52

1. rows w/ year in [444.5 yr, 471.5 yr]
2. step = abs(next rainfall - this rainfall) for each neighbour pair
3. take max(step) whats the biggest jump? 0.6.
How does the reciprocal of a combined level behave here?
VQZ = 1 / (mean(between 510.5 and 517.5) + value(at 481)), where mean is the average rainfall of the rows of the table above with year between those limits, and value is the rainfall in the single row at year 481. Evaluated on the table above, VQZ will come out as 0.12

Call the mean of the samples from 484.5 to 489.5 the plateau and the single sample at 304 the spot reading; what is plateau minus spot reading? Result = -1.7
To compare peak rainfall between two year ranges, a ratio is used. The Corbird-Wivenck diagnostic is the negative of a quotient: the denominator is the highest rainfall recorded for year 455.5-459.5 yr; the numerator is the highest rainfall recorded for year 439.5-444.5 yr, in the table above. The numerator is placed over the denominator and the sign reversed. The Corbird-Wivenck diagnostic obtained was -1.11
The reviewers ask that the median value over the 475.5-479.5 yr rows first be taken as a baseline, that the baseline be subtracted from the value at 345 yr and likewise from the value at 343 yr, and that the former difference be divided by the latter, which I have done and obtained 1.09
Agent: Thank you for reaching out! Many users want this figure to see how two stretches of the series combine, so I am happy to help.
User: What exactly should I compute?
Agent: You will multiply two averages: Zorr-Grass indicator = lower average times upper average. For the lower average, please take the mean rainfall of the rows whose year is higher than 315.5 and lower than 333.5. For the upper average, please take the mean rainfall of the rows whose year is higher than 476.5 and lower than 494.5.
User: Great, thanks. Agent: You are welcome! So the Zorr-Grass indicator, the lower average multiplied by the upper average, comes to 19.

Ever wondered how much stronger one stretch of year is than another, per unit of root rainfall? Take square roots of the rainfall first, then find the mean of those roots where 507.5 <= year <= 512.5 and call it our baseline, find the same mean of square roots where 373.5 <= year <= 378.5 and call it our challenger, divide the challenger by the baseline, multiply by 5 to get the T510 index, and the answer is 6.1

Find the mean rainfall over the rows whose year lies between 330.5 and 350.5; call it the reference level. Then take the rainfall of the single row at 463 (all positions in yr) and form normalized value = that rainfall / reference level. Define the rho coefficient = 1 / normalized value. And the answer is 1.45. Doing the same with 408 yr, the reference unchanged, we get 1.05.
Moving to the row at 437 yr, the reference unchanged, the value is 1.04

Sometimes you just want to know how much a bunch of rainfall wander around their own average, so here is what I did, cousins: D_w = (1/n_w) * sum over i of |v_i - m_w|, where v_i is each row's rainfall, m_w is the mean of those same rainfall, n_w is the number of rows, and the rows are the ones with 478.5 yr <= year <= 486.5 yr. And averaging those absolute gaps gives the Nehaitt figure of 0.135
